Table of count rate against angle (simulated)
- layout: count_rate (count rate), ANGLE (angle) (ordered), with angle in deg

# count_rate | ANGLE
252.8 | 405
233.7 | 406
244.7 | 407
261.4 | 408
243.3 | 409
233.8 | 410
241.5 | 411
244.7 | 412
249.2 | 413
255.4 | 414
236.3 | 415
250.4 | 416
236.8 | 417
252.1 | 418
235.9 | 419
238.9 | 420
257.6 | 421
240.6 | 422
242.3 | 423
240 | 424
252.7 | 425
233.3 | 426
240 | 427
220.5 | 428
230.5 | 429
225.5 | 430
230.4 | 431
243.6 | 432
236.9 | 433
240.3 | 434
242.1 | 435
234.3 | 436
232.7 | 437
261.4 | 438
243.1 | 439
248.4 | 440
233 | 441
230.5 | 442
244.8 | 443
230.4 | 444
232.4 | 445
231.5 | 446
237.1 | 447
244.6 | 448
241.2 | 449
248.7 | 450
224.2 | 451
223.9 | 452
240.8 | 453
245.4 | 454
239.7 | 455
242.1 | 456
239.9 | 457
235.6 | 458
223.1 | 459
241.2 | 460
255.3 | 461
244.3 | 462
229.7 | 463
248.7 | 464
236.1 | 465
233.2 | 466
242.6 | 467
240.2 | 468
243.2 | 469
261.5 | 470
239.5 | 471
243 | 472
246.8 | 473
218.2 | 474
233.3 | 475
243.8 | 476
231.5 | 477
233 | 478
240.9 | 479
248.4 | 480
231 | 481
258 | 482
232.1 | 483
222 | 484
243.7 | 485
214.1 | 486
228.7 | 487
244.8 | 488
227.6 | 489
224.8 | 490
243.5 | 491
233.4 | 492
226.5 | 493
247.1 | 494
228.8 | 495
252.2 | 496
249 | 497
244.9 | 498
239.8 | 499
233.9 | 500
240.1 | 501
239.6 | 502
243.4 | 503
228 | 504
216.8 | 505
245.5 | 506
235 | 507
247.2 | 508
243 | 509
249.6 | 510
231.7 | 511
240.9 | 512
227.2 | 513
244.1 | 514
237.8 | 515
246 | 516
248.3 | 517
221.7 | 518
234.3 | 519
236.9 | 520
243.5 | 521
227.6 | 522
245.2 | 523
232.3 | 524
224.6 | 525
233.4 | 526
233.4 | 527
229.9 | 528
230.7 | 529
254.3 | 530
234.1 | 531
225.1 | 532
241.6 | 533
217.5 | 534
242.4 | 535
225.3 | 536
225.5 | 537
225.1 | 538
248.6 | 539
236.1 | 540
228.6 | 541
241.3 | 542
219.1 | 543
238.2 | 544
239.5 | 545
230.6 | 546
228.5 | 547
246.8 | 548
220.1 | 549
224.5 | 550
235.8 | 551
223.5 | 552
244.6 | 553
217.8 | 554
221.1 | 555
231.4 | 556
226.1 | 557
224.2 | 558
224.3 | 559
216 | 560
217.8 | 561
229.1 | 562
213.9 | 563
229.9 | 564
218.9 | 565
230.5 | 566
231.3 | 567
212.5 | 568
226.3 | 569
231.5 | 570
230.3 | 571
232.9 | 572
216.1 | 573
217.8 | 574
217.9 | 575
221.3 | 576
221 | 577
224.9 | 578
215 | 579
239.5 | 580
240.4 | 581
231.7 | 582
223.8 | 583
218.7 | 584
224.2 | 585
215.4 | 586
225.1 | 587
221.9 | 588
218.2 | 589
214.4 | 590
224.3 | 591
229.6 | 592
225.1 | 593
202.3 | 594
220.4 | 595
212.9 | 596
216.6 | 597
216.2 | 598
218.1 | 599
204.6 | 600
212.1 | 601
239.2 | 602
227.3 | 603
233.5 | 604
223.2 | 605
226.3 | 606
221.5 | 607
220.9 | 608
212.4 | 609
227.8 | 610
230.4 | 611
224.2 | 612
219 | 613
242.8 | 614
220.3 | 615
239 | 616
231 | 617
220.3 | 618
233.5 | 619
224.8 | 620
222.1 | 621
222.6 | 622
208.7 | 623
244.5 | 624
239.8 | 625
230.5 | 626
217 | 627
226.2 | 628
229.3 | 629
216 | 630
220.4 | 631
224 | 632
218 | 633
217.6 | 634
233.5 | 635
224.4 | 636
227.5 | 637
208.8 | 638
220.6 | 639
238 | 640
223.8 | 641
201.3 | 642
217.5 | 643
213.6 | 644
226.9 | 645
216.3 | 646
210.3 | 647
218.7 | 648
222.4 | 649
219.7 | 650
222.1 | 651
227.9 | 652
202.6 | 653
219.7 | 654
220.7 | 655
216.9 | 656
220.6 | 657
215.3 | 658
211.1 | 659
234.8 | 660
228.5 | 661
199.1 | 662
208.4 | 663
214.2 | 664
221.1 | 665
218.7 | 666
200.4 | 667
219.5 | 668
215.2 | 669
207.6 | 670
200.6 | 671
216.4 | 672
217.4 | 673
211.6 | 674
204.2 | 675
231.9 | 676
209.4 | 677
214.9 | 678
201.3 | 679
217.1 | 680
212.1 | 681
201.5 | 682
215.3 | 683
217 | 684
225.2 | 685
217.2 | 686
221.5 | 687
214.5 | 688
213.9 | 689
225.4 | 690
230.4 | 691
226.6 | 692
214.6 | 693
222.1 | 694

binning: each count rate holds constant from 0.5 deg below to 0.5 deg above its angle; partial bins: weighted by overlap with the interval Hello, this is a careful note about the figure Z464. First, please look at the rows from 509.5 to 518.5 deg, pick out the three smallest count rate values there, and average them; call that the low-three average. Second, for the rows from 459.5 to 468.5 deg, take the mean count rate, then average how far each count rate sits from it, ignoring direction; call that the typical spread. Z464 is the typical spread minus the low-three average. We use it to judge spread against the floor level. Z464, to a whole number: -221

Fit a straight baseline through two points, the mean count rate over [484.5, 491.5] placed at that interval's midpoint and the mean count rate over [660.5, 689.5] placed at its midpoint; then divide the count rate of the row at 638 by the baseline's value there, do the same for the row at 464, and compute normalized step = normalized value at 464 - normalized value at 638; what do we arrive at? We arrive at 0.098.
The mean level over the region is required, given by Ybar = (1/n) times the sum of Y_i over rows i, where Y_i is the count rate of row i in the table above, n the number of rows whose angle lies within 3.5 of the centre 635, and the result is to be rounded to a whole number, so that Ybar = 222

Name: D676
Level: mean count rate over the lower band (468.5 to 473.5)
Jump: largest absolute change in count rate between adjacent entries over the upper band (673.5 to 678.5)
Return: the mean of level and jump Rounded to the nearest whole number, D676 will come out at 137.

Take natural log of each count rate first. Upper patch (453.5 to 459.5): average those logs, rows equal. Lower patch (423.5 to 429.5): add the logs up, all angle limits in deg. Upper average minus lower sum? -27.3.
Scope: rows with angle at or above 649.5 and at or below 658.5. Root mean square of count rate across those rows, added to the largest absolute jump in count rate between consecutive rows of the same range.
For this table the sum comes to 244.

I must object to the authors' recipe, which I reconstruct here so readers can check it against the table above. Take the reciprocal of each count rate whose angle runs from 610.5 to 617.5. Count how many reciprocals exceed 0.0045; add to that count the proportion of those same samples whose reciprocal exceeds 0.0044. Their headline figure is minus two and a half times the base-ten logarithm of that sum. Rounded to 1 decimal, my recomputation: -1.0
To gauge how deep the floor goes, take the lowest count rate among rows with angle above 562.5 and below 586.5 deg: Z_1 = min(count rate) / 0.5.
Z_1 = 425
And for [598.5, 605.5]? 409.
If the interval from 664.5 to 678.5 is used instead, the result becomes 401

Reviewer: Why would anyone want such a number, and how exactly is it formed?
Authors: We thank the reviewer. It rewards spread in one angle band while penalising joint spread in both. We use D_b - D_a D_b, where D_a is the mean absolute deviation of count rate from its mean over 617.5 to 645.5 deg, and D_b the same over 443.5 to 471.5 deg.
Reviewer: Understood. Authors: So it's -42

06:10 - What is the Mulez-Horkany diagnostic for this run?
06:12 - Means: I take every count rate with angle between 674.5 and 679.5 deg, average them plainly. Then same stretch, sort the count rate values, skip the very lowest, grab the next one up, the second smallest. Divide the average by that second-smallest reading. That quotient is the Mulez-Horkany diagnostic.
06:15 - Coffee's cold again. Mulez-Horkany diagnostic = 1.040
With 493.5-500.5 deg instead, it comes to 1.036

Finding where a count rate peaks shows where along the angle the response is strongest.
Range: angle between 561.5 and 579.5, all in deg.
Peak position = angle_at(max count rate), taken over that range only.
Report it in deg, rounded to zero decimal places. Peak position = 572 deg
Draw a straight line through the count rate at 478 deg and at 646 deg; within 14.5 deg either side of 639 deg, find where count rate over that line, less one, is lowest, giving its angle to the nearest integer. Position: 642 deg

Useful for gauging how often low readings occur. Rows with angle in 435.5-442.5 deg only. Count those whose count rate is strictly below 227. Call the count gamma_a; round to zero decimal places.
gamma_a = 0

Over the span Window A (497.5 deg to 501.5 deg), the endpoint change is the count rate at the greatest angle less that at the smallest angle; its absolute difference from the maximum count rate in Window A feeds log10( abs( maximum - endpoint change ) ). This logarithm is 2.40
